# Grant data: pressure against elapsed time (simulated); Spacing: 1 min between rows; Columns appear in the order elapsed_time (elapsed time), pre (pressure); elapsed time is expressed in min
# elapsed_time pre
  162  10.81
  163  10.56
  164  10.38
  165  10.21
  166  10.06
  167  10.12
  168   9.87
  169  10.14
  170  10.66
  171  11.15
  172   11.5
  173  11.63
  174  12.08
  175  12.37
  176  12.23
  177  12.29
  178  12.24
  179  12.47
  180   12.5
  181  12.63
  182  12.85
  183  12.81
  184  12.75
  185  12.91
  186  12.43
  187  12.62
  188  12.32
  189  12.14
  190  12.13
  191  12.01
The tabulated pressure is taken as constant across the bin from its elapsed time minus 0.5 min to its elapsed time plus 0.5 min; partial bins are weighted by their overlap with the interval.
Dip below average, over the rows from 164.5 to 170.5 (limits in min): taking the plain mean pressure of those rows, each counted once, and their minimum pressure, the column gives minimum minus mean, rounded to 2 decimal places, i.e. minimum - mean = -0.31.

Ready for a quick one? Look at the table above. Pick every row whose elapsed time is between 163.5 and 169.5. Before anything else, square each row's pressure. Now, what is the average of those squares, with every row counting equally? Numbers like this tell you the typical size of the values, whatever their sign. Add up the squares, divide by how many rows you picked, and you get 103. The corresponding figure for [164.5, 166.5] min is 103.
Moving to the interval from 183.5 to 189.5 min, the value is 157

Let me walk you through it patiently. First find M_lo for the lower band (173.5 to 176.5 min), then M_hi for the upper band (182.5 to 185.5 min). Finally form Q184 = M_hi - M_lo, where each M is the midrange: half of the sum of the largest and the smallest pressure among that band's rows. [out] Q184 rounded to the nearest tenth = 0.6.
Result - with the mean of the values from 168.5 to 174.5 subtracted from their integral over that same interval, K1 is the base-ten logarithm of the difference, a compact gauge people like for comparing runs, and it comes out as 1.75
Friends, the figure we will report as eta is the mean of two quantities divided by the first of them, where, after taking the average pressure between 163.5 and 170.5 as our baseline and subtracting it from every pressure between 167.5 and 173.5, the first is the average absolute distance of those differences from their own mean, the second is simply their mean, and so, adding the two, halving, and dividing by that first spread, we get 1.0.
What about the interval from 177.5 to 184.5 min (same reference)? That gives 7.4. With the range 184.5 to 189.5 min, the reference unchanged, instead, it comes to 5.6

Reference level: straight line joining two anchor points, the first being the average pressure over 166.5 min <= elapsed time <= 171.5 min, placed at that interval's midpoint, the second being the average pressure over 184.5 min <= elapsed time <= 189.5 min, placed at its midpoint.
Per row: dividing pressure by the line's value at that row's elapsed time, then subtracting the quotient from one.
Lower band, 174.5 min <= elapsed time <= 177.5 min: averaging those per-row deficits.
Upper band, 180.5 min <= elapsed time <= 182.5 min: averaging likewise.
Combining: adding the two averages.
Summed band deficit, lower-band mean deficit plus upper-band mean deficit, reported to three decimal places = -0.173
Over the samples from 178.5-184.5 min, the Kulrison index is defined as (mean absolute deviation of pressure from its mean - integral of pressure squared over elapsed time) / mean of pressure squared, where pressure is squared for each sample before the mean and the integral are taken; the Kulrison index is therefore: -6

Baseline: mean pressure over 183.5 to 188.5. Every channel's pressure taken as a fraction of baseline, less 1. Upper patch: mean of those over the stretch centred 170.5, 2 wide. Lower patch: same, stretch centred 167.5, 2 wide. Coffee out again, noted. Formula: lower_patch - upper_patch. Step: -0.072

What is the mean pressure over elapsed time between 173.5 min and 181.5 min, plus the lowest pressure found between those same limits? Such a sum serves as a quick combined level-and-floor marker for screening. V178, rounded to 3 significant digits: 24.4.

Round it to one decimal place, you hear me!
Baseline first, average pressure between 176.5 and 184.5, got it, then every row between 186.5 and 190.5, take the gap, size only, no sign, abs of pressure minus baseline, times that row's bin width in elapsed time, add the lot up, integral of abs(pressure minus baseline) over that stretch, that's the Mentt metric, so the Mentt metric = 1.2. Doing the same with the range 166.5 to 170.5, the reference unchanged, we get 9.5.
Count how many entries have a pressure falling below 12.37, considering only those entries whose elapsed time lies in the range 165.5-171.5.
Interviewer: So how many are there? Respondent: 6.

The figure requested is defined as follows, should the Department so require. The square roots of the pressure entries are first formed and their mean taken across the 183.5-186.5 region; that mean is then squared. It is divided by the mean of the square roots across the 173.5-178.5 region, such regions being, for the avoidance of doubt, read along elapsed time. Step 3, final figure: 3.63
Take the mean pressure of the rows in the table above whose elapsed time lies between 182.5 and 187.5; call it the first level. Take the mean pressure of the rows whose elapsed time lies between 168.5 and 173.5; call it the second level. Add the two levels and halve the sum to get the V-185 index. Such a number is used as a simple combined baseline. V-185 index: 11.9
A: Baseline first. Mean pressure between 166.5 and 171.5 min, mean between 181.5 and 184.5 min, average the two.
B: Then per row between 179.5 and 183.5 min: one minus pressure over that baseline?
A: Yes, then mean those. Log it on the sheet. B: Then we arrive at -0.10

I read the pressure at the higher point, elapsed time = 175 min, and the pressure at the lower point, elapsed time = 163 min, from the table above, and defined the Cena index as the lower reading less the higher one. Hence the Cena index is -1.8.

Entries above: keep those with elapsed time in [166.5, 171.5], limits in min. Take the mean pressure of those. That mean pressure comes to 10.4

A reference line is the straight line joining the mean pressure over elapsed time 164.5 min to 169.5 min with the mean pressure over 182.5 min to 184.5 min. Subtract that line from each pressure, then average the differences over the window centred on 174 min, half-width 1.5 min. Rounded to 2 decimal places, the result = 0.80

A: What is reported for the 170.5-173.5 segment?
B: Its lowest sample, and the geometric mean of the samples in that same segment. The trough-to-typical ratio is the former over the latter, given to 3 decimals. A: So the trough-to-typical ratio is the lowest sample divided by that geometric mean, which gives 0.976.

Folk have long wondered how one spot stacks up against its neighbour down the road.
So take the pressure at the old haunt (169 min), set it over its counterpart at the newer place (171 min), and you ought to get 0.91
